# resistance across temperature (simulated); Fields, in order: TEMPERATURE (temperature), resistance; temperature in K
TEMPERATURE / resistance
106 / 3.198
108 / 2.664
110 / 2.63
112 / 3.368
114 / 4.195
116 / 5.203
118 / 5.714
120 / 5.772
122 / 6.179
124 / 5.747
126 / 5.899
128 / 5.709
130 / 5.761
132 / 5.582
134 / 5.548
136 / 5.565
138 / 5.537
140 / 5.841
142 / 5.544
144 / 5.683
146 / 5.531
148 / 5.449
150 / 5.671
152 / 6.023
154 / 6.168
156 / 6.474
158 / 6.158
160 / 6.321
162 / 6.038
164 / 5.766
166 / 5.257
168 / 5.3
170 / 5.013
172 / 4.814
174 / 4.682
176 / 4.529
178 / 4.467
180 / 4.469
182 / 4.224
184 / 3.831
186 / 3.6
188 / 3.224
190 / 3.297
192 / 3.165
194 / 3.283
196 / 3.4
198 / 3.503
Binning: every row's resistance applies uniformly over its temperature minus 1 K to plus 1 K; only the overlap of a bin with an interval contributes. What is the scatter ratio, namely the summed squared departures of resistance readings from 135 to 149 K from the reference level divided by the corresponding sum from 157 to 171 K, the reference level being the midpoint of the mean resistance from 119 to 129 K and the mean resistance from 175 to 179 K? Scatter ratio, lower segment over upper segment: 0.38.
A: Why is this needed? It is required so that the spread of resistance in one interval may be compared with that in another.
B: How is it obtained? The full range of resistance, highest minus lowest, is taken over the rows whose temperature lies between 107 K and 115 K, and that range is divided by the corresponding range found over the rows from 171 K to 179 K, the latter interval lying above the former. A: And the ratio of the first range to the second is 4.5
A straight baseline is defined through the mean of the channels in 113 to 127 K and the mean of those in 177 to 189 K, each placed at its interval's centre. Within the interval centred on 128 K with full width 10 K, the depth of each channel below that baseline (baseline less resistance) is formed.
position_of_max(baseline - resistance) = 124 K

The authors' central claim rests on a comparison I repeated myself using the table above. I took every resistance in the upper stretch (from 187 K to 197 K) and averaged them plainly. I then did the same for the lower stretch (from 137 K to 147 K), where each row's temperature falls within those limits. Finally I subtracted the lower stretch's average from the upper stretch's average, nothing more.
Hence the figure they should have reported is -2.4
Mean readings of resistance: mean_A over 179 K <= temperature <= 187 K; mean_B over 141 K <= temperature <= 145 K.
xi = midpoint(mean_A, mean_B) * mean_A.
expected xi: 19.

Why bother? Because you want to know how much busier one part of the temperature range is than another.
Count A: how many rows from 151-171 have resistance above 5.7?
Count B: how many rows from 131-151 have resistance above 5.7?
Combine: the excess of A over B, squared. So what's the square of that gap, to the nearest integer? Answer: 36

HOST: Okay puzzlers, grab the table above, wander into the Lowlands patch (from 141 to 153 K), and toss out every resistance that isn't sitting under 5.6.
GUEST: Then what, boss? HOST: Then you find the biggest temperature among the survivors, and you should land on 148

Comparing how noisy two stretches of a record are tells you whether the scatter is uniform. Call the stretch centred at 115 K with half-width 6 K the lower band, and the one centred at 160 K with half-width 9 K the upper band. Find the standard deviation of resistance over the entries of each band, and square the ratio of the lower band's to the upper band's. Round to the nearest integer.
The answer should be 9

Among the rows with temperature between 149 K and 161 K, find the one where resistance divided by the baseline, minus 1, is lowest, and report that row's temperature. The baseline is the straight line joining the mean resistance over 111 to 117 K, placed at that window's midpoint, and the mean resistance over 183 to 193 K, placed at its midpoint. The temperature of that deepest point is 150 K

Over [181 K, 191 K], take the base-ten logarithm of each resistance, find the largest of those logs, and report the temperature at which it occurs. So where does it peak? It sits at 182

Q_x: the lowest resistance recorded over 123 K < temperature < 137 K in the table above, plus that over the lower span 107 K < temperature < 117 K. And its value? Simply 8.2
